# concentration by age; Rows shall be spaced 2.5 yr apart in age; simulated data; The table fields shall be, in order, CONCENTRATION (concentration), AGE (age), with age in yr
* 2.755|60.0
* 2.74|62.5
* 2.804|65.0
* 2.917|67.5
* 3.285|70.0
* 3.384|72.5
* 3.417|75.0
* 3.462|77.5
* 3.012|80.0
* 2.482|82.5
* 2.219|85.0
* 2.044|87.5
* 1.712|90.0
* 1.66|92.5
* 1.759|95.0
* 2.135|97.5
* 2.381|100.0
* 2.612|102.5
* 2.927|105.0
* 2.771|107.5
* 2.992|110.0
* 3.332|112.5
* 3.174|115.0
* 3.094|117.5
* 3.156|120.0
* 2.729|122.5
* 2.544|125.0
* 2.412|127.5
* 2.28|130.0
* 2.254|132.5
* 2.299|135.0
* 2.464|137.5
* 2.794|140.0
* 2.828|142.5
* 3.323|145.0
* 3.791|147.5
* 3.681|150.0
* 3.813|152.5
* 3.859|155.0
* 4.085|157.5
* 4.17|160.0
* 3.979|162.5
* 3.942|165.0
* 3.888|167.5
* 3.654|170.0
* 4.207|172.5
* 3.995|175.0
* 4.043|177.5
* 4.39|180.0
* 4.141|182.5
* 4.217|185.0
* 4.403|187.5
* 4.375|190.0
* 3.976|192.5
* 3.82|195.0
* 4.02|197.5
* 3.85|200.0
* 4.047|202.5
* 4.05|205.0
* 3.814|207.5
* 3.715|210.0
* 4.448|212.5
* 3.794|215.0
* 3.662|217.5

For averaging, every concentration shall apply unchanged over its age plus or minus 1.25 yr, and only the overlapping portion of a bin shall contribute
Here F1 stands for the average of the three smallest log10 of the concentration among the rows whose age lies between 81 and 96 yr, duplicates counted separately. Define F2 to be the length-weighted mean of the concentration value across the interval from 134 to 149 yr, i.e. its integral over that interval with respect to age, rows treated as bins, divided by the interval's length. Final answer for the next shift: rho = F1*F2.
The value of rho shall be 0.7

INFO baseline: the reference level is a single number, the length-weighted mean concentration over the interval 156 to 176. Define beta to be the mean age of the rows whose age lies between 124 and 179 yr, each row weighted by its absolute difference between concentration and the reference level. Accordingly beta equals 137.3 yr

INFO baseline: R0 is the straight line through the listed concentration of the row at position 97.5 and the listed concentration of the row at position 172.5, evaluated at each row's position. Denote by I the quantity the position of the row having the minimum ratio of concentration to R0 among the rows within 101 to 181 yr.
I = 135.0 yr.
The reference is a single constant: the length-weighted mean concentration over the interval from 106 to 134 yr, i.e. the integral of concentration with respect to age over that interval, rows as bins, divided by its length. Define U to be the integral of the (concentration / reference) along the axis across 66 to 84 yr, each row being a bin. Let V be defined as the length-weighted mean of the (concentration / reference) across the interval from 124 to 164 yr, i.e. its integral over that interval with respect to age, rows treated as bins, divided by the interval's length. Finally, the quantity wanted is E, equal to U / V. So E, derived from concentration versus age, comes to 18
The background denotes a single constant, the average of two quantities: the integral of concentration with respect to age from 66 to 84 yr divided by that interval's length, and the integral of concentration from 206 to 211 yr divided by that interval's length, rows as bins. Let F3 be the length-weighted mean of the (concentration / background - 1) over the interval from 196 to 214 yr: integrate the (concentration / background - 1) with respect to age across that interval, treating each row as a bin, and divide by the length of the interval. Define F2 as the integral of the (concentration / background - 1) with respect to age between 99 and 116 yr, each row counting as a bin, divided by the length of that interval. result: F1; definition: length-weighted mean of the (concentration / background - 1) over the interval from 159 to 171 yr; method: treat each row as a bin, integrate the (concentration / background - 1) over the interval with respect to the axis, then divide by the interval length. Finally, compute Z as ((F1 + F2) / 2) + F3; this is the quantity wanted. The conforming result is 0.14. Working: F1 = 0.138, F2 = -0.16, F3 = 0.16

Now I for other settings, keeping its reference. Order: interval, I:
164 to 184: 170.0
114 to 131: 130.0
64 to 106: 92.5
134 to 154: 135.0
